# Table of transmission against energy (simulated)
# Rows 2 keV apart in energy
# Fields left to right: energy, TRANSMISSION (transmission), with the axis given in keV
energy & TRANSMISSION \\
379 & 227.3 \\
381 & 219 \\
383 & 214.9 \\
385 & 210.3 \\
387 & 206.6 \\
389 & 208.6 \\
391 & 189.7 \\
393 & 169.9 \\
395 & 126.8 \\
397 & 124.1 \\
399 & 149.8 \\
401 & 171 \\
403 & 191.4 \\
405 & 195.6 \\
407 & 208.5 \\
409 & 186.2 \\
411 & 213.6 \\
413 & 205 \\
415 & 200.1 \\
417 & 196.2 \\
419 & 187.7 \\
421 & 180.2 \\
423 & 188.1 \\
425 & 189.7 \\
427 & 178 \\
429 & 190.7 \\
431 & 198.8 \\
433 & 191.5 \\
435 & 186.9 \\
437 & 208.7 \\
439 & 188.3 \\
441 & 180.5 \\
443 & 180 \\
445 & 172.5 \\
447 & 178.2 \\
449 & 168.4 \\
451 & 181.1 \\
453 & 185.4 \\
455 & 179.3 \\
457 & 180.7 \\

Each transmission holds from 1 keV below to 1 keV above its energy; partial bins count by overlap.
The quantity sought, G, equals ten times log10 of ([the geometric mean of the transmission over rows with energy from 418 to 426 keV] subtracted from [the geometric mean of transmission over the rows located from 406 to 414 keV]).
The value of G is 12.2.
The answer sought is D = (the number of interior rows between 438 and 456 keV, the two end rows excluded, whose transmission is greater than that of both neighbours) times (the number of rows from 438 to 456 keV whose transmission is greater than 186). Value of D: 2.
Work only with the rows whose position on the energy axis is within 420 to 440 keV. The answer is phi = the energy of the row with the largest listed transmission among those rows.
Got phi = 437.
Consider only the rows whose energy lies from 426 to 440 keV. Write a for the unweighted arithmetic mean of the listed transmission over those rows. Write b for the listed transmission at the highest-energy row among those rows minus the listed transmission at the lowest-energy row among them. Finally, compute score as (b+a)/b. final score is 20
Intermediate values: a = 192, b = 10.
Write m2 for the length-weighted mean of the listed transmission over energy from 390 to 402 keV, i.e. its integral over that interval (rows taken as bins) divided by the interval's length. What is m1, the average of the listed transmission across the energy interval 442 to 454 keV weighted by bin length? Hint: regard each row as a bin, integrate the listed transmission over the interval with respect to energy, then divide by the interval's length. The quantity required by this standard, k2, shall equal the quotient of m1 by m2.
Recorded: 1.14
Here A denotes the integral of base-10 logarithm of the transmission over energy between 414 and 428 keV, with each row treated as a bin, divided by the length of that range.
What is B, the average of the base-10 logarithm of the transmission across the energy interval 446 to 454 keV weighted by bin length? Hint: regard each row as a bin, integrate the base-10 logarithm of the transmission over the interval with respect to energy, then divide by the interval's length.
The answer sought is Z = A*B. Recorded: 5.12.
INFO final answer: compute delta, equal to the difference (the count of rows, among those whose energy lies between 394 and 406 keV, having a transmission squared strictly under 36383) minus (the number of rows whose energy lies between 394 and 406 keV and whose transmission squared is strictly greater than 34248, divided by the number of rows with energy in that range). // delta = 3.7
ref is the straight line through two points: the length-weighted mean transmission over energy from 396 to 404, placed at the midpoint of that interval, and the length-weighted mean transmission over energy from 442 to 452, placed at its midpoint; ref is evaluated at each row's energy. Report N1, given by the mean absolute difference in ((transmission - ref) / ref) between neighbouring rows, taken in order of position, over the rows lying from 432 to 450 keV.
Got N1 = 0.058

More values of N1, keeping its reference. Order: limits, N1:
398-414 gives 0.102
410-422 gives 0.046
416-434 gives 0.049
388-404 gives 0.138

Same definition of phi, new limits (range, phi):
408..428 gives 411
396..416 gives 411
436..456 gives 437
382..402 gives 383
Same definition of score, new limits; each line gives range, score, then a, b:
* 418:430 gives 63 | 186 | 3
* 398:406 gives 5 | 177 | 46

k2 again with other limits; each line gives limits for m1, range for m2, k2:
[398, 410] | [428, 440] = 0.95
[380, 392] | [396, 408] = 1.20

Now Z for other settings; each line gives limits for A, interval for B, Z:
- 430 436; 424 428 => 5.17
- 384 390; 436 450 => 5.24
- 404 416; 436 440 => 5.29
